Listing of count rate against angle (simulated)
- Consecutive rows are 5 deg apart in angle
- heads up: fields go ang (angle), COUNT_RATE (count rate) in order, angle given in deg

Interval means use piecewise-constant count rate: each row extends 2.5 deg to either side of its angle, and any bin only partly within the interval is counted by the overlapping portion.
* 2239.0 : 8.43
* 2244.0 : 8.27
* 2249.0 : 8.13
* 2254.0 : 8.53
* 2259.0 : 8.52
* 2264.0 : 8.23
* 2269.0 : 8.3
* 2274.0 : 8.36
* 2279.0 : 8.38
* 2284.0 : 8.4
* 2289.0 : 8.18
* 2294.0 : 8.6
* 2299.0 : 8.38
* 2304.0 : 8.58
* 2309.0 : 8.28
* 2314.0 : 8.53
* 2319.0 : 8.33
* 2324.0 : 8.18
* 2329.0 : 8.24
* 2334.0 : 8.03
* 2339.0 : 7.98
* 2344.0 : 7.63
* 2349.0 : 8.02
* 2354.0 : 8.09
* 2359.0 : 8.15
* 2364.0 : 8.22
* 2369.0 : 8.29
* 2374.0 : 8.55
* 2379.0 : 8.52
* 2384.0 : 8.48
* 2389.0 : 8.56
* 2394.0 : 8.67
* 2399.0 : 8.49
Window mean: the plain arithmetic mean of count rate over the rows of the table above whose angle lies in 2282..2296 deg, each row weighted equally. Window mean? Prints 8.39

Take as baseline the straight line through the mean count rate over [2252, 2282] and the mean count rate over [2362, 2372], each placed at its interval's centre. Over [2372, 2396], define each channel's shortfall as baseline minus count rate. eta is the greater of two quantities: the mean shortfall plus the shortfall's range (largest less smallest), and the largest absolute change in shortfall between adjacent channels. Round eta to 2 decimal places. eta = 0.12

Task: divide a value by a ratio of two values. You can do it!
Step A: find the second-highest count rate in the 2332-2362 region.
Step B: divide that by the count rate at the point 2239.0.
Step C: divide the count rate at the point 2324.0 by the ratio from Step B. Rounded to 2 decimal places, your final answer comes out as 8.52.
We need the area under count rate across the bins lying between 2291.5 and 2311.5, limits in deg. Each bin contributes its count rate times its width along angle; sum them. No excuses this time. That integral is 169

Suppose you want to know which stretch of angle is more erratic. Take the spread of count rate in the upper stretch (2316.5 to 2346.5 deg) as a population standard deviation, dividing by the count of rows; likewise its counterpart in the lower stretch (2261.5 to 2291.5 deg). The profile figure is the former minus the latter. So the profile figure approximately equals 0.147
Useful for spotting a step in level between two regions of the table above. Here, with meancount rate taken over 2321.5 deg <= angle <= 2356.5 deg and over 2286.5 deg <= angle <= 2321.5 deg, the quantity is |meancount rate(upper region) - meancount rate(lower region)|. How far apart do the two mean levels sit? 0.4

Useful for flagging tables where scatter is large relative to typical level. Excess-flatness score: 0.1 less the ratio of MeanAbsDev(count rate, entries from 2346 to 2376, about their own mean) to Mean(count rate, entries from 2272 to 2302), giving 0.0841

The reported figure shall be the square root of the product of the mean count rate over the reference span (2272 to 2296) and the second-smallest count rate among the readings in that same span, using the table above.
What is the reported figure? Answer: 8.37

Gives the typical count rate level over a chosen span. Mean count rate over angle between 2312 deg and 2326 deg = 8.35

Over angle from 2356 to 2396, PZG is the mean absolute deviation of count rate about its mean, 0.16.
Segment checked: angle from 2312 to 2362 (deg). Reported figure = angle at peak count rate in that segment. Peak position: 2314.0 deg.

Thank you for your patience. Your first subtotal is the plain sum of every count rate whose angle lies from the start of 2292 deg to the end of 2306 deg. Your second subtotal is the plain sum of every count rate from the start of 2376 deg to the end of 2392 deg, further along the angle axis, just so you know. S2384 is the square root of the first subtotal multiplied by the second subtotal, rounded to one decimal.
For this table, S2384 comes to 25.6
